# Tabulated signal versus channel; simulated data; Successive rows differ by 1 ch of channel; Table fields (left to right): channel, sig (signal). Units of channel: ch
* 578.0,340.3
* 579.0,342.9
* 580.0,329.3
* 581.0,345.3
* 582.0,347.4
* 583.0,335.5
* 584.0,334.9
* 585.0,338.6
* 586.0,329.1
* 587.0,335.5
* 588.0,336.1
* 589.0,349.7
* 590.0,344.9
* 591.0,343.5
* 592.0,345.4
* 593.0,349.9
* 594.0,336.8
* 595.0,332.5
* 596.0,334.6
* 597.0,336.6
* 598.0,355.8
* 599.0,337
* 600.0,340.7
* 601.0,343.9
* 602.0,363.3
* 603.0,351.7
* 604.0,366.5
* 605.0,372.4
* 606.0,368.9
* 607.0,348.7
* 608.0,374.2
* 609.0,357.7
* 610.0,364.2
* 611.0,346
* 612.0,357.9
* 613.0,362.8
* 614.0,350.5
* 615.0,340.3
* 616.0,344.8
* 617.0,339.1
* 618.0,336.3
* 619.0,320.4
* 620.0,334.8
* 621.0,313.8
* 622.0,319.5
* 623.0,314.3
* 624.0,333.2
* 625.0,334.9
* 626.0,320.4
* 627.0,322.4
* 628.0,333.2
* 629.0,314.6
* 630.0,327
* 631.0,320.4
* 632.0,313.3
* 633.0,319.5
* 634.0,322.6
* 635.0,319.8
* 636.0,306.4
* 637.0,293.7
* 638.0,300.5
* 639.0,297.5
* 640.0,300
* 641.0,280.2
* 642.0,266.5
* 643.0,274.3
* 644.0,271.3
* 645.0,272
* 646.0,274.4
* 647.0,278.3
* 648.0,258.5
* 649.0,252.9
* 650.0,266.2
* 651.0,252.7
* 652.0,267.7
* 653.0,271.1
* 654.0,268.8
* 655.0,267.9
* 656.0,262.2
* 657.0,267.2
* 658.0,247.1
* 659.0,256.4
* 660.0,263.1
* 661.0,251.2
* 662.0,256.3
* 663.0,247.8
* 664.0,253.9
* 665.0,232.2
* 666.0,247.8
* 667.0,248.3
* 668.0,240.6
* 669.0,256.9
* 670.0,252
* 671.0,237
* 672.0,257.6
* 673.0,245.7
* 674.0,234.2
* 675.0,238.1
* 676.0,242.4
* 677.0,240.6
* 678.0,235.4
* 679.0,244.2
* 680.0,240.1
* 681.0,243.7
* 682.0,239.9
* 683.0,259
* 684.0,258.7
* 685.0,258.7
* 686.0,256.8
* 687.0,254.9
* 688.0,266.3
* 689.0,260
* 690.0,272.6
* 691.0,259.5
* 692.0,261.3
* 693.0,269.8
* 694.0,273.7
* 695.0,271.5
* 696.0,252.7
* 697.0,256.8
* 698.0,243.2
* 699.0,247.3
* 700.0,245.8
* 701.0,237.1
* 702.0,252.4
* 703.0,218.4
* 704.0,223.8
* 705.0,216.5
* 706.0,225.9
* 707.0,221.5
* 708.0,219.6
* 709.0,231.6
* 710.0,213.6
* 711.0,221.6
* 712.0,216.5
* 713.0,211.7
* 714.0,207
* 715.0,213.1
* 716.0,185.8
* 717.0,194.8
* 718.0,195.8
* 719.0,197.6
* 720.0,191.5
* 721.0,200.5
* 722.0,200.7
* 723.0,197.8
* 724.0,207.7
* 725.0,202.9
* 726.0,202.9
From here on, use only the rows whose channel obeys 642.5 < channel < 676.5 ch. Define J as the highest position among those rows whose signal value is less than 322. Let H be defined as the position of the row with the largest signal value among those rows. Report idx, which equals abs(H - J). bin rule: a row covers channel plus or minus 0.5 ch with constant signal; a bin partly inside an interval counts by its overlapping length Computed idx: 29 ch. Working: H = 647.0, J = 676.0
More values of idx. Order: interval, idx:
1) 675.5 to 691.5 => 1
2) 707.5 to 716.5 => 7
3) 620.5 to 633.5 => 8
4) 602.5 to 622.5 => 14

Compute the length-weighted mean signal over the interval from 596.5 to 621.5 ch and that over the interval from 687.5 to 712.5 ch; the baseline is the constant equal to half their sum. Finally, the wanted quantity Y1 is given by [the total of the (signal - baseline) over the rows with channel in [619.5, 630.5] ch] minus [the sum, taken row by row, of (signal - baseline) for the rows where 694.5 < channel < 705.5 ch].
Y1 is 903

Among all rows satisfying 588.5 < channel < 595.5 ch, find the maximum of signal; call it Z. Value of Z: 349.9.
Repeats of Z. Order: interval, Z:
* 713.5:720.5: 213.1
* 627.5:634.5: 333.2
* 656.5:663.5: 267.2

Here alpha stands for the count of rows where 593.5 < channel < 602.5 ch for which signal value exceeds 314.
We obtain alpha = 9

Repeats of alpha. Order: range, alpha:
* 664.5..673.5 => 0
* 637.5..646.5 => 0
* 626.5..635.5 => 8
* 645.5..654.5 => 0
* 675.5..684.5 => 0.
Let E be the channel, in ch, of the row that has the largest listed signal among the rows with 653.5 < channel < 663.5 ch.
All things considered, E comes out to 654.0 ch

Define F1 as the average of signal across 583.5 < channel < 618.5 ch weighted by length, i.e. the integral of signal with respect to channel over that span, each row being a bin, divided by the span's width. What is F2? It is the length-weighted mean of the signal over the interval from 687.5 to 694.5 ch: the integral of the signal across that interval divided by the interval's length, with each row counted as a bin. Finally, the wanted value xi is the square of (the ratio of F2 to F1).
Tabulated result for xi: 0.6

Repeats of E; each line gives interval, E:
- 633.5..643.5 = 634.0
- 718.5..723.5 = 722.0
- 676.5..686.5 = 683.0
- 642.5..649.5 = 647.0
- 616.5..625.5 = 617.0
